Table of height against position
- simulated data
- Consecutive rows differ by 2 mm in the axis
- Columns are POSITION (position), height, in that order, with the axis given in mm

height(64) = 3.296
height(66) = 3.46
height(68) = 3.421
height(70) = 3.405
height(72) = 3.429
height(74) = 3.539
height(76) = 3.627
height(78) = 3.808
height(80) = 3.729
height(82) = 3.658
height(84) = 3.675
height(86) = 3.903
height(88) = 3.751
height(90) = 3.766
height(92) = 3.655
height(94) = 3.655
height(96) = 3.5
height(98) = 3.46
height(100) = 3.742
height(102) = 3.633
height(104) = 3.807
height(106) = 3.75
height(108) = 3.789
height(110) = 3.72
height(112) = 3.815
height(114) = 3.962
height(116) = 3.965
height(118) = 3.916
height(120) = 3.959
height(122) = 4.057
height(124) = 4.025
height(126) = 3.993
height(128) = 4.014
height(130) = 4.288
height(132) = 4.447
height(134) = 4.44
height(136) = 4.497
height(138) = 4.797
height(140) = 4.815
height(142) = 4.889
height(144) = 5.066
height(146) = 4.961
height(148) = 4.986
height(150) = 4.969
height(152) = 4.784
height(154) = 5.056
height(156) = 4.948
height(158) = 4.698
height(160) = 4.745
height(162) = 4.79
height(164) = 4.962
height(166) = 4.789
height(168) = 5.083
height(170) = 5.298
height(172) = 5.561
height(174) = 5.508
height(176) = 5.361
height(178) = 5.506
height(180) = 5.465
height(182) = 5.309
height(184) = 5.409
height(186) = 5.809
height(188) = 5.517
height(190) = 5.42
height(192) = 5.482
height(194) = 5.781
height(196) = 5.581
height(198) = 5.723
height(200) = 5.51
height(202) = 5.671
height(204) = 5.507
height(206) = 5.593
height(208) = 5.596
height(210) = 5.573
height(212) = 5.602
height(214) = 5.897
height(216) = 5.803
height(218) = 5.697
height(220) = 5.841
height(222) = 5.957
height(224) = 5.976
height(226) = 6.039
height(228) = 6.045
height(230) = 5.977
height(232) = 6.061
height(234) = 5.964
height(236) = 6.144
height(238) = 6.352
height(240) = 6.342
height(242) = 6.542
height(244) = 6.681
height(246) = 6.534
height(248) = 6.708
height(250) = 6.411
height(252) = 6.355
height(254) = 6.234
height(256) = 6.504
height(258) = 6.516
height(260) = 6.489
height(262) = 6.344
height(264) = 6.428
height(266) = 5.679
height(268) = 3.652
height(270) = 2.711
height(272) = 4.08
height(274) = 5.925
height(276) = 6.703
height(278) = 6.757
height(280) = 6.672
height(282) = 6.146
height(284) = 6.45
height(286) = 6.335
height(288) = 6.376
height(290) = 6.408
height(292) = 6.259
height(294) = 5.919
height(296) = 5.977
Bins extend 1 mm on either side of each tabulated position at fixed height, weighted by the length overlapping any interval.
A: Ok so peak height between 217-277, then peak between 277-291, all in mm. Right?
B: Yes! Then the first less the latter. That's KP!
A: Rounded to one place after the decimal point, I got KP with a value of 0.0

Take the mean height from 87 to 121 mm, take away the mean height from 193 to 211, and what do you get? -1.86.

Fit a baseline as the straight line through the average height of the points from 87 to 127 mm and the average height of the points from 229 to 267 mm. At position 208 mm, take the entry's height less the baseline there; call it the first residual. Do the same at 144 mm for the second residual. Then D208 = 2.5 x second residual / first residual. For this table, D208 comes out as -101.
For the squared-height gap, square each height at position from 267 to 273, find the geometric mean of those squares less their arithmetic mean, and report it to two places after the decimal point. -0.67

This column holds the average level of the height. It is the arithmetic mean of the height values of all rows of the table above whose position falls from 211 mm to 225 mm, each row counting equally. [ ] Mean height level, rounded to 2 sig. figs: 5.8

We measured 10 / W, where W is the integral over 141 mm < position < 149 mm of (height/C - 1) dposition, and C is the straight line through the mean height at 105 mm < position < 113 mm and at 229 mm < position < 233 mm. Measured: 10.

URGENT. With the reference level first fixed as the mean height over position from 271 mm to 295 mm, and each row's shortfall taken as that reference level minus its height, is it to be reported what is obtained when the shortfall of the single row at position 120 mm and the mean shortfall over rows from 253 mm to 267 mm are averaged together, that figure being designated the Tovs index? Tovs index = 1.03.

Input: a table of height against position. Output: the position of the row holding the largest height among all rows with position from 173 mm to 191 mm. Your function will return 186 mm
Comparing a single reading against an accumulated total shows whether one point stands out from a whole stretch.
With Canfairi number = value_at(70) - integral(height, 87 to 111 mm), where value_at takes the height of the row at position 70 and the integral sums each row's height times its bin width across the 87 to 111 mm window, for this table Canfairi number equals -85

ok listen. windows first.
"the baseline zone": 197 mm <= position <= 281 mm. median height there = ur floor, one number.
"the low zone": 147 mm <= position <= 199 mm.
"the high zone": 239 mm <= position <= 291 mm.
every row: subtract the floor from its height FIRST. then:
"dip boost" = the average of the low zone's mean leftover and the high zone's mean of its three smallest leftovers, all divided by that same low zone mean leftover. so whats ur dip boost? 2.2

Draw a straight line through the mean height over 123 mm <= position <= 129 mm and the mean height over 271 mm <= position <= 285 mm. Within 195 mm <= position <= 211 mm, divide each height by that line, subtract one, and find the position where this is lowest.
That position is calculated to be 210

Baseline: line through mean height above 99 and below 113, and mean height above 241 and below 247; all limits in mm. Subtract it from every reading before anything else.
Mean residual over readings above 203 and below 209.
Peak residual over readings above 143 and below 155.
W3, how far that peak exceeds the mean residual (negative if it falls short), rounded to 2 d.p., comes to 0.77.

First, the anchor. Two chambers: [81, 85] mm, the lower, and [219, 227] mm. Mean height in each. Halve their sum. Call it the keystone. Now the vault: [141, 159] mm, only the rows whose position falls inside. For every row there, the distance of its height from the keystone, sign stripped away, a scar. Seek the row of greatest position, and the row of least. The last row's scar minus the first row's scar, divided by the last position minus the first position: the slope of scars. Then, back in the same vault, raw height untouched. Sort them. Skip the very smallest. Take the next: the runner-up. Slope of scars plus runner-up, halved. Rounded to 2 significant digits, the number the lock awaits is 2.4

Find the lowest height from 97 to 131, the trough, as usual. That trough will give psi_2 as 3.46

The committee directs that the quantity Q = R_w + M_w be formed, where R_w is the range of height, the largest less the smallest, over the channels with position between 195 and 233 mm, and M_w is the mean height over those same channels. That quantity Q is 6.3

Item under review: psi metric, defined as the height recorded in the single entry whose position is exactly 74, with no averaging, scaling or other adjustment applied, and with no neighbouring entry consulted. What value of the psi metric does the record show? 3.539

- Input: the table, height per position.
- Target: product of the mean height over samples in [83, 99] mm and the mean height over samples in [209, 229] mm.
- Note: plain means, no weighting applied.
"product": 21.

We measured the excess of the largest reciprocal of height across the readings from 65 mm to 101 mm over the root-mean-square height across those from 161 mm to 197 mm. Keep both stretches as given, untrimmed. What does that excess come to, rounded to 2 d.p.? -5.08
